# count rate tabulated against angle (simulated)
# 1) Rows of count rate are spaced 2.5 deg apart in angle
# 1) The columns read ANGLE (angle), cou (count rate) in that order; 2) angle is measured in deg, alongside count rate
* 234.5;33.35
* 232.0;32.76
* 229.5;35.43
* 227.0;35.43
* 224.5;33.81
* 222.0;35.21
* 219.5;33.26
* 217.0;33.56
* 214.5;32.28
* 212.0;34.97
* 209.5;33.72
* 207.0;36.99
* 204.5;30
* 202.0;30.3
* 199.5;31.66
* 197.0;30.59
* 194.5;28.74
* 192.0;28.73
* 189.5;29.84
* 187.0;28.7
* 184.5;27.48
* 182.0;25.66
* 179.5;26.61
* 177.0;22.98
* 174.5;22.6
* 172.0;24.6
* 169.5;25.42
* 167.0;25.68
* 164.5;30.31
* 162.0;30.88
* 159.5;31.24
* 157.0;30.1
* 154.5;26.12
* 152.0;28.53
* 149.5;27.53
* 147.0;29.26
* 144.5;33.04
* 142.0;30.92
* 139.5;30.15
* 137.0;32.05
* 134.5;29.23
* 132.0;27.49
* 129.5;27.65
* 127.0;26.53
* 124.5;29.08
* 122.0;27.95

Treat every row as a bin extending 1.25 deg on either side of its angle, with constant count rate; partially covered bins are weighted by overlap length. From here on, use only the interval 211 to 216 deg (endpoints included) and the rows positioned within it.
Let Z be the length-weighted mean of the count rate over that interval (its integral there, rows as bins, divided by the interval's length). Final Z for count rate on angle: 33.6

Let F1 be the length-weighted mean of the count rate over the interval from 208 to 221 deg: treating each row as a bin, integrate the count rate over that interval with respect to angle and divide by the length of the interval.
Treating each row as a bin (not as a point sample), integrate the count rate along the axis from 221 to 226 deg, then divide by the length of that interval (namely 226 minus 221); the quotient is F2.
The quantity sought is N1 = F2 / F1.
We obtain 1.03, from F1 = 34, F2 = 35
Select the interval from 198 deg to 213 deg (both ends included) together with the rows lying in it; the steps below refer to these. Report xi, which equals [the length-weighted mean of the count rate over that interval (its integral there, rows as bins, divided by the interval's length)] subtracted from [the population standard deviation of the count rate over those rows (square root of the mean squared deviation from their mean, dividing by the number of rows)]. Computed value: -30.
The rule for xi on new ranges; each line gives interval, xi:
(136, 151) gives -29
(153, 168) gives -27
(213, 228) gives -33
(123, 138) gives -27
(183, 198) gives -28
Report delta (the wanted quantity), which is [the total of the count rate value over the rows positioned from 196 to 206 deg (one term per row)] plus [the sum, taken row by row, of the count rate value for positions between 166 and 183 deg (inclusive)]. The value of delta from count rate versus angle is 296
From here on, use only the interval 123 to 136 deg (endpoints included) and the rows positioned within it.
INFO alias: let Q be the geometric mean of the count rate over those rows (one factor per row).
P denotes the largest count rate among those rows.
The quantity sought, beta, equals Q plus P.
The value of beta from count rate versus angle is 57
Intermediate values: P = 29.23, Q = 28.0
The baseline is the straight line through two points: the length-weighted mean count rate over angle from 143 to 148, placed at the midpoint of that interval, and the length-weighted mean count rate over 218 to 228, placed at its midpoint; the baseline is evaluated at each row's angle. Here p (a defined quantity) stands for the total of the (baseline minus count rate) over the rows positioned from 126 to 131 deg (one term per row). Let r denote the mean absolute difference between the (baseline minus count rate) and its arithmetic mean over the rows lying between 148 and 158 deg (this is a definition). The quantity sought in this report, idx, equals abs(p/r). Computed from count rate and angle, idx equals 6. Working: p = 7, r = 1.2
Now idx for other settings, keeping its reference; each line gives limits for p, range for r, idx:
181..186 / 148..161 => 9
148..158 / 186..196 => 31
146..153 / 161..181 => 4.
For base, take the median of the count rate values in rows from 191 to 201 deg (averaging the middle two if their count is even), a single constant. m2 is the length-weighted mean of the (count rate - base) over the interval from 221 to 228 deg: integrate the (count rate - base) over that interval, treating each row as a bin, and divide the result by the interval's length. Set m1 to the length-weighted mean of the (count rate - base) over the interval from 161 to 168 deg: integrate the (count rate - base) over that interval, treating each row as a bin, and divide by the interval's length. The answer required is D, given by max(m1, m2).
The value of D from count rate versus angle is 5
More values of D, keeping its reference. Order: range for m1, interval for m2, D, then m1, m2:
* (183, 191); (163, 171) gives -1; -1.1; -2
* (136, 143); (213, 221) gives 3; 1.3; 3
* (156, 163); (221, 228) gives 5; 1.1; 5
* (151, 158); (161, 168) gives -1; -1.5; -1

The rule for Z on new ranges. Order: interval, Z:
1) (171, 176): 23.5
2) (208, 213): 34.4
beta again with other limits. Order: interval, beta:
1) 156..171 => 60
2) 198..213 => 70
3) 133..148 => 64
